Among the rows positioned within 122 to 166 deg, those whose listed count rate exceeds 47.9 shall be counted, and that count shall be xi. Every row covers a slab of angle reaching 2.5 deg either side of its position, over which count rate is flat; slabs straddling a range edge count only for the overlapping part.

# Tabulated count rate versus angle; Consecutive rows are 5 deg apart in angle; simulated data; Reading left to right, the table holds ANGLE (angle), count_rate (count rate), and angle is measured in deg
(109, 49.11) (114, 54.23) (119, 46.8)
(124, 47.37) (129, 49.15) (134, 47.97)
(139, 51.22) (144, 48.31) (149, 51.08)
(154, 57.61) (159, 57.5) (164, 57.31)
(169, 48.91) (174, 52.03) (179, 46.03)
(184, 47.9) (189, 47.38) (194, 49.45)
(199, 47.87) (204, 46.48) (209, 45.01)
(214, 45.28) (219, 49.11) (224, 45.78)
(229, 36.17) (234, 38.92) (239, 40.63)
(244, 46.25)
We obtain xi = 8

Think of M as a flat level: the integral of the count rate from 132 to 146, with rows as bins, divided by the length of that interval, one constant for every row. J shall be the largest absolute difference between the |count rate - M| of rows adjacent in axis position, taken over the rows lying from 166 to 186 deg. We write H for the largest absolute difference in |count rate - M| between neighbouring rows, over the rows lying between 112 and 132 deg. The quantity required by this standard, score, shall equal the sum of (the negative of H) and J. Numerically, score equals 0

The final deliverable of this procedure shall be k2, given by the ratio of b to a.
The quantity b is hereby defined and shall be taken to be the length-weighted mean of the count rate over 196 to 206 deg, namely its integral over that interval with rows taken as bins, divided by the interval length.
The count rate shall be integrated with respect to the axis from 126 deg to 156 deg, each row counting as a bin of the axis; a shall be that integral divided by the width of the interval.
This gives 0.93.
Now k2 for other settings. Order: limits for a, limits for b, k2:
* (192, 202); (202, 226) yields 0.96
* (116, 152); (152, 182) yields 1.08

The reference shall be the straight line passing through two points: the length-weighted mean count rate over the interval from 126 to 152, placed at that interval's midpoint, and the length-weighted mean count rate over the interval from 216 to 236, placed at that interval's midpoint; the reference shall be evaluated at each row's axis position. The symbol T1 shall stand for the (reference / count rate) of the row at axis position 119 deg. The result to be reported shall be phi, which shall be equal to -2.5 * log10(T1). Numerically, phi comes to -0.10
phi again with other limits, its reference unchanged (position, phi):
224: 0.07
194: 0.10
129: -0.03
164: 0.20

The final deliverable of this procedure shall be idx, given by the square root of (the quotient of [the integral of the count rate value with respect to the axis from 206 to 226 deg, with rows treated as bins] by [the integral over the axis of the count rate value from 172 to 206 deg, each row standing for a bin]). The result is 0.8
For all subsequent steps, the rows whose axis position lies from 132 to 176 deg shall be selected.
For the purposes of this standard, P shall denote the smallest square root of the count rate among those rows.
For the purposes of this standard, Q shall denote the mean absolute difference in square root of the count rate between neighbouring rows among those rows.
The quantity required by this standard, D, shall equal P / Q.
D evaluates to 29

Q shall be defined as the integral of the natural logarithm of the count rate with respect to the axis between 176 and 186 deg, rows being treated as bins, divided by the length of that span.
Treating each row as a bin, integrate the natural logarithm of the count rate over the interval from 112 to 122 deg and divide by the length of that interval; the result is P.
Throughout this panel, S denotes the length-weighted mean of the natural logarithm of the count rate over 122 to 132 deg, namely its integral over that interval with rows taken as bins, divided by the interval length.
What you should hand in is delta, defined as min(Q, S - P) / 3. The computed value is -0.012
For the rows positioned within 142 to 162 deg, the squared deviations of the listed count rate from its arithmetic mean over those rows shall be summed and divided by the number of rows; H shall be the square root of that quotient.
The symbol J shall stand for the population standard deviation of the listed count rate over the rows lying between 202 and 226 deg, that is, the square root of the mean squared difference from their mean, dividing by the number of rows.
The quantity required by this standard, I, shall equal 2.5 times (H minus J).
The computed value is 6.4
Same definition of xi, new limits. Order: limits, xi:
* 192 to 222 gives 2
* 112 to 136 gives 3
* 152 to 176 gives 5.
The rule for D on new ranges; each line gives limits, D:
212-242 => 18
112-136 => 35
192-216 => 78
